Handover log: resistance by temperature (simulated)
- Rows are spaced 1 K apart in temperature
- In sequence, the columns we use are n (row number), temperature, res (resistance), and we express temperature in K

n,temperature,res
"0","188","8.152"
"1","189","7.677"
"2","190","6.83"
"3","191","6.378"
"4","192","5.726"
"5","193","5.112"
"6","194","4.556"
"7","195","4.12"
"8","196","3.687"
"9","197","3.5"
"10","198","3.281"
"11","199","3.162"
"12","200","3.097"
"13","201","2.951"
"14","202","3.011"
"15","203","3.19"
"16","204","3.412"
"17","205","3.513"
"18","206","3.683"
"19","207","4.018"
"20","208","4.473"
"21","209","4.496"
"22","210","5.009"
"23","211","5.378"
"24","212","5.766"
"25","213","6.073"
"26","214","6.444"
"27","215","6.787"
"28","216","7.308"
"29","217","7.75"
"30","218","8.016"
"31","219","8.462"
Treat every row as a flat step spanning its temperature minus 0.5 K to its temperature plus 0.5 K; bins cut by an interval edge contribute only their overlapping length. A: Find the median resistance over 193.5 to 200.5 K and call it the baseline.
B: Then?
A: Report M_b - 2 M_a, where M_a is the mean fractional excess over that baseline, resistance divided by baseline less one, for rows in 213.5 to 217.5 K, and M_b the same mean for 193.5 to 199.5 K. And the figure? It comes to -2.0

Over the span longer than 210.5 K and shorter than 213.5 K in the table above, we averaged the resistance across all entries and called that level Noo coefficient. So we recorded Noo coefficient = 5.7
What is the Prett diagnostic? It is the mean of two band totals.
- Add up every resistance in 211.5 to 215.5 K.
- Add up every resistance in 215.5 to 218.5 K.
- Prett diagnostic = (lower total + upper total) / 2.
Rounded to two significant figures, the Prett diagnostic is 24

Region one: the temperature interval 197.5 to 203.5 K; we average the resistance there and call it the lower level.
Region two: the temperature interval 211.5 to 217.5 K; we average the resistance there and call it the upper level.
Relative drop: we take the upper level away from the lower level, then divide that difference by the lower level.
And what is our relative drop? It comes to -1.1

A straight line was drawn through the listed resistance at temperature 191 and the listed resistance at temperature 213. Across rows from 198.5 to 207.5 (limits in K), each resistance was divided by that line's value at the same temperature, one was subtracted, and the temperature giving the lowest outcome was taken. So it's 201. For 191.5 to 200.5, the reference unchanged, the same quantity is 200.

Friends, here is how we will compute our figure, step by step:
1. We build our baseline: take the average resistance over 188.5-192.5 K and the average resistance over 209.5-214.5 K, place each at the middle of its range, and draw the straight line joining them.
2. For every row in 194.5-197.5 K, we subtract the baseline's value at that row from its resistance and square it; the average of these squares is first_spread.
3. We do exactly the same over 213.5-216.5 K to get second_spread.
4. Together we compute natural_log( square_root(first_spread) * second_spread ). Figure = 1.5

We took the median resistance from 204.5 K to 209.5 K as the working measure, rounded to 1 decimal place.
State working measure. 4.0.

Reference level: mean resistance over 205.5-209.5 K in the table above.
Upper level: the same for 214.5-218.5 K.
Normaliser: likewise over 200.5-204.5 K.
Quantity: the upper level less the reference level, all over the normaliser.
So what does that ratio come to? 1.05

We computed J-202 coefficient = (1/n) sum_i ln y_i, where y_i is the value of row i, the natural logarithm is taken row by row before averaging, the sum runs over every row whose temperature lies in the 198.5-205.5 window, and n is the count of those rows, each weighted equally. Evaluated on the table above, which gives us 1.2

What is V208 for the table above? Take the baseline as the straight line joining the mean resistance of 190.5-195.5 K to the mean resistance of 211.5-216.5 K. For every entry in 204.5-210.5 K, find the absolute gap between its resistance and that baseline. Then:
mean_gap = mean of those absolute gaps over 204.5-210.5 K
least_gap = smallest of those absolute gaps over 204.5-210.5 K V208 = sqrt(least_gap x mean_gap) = 1.5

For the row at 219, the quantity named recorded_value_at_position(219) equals 8.462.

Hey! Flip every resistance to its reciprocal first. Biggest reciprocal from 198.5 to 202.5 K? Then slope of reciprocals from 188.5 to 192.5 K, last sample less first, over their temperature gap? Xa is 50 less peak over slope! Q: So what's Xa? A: 27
